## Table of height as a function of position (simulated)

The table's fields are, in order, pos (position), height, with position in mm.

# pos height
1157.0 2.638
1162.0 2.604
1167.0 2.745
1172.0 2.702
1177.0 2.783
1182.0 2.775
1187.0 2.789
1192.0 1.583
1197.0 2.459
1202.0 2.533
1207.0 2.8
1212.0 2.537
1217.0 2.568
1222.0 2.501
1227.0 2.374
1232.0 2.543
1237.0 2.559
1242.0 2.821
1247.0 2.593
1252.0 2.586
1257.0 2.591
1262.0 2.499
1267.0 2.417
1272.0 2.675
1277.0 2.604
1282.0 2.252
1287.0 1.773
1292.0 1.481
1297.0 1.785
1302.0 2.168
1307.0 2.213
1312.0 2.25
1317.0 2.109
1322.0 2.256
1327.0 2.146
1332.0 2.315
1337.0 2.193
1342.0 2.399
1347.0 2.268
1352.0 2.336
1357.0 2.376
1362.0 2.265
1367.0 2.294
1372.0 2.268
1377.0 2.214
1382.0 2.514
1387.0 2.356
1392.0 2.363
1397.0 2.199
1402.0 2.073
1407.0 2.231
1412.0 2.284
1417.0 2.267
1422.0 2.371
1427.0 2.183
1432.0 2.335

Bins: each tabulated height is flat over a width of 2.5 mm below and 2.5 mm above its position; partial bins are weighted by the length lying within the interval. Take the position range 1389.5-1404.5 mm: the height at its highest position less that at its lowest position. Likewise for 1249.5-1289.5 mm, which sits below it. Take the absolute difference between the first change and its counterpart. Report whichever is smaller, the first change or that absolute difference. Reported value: -0.29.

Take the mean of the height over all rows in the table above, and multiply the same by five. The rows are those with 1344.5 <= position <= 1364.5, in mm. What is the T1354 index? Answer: 11.6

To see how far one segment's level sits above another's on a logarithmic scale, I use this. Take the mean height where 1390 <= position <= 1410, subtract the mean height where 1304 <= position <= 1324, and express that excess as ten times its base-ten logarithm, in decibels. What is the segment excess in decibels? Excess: -20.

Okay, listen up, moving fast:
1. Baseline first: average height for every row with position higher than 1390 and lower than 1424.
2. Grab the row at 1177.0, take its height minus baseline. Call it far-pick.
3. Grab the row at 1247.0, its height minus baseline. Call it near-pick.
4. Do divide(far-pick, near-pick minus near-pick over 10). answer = 1.7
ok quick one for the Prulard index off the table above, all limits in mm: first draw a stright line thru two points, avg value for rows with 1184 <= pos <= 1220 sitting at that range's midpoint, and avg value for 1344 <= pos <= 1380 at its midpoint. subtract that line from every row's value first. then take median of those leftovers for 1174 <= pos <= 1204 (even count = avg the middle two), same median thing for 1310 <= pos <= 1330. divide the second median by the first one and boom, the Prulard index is -0.8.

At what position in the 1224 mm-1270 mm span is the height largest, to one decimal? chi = 1242.0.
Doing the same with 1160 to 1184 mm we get 1177.0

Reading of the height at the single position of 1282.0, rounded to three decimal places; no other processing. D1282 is 2.252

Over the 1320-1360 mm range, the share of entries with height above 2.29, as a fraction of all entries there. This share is 0.50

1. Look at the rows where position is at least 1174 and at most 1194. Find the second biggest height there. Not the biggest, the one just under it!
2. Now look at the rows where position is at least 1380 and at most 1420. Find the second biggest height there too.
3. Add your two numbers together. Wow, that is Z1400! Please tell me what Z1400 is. 5.15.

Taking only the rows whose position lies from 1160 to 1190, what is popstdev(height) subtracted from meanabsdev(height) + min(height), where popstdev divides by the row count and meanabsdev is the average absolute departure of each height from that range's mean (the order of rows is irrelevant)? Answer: 2.59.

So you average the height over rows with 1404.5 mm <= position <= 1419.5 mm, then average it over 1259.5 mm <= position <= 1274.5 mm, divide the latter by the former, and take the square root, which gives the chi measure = 1.06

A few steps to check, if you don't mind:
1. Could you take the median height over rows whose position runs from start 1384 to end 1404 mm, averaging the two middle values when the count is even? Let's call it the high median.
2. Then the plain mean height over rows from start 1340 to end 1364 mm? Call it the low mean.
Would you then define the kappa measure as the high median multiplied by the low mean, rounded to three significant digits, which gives 5.30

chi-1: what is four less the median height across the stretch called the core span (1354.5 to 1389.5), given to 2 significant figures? 1.7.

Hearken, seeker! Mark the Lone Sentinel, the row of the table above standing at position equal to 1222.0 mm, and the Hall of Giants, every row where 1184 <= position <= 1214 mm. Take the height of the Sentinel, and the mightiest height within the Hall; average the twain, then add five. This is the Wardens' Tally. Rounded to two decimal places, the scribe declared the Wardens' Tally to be 7.65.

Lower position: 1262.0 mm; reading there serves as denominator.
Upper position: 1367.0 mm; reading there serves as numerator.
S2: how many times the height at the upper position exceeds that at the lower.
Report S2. 0.92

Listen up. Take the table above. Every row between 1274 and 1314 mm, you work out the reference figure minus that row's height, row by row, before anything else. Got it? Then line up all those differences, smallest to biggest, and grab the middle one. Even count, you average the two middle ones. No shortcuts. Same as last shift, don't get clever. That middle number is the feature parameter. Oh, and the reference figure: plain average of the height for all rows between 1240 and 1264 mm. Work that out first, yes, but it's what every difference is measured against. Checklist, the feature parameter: 0.43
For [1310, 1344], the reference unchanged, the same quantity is 0.37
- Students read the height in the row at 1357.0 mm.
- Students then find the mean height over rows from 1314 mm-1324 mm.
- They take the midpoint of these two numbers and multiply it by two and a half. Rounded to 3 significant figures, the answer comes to 5.70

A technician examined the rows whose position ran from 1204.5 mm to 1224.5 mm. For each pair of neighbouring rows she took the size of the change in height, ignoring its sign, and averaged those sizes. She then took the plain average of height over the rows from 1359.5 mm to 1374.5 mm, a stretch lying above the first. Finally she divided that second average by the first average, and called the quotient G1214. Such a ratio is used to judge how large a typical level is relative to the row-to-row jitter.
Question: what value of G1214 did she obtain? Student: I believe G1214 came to 19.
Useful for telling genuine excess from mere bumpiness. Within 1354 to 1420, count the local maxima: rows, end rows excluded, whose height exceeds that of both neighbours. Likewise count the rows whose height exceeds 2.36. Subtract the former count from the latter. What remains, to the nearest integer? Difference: -1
